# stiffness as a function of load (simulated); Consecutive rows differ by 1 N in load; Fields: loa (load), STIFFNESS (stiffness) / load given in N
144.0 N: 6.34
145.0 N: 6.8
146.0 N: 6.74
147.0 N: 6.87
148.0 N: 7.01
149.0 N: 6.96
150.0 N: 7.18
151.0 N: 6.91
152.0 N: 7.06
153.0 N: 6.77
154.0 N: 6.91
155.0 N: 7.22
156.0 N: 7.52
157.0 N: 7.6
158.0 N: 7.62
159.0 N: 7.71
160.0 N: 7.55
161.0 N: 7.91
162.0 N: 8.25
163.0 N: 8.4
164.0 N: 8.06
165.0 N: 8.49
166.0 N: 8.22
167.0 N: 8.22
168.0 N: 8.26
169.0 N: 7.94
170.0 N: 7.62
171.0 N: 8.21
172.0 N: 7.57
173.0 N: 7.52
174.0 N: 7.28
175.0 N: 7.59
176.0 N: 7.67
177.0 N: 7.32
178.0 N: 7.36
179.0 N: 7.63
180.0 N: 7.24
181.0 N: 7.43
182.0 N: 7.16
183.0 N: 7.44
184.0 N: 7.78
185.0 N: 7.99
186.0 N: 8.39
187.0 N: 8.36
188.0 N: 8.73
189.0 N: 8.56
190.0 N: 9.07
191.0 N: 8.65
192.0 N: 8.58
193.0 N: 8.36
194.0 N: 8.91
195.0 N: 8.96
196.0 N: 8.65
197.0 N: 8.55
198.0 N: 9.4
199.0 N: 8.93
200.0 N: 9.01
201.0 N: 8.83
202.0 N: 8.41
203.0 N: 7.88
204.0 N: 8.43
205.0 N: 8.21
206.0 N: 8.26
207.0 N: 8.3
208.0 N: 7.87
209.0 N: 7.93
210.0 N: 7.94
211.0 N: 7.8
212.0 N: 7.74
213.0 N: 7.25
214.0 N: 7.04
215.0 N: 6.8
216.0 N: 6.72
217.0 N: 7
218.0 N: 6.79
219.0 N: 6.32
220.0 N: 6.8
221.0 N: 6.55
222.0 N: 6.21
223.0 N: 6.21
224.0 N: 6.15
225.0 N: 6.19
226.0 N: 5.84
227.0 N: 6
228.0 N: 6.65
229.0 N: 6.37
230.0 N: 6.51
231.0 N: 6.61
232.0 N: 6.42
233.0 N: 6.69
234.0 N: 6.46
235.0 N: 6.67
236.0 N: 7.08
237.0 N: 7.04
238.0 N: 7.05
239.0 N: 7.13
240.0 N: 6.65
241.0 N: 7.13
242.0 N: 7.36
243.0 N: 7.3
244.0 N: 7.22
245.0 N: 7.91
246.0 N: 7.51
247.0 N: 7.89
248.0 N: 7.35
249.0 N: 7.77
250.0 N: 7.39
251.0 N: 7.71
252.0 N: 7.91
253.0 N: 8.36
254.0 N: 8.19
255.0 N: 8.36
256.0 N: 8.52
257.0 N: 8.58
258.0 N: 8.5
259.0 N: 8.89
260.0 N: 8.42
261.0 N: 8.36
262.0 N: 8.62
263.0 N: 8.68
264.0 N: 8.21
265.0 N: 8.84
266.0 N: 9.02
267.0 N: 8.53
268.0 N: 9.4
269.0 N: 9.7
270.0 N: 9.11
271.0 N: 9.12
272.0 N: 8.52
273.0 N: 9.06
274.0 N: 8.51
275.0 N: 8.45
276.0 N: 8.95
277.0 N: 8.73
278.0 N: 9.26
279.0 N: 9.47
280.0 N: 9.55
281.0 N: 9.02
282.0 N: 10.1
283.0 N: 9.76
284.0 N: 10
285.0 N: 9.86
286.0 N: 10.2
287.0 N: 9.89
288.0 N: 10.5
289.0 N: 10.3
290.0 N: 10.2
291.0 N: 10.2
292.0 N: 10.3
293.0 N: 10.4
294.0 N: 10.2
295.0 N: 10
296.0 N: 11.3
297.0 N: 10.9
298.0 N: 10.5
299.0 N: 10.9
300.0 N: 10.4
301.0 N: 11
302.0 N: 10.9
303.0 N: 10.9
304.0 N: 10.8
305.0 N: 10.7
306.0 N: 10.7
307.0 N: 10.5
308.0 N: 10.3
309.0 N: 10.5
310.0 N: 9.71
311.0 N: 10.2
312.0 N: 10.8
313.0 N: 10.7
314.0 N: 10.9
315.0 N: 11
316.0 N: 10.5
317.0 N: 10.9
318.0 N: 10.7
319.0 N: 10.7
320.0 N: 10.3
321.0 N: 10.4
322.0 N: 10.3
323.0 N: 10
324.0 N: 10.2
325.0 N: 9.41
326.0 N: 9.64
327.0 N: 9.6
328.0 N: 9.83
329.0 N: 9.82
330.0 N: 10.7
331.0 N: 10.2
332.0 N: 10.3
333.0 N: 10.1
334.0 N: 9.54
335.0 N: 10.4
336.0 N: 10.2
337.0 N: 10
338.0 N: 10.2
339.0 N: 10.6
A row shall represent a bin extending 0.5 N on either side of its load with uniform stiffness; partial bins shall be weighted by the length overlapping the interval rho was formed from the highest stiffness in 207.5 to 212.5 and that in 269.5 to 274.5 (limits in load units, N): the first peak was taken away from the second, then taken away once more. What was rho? -6.8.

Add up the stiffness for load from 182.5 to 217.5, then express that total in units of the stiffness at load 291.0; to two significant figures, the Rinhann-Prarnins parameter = 28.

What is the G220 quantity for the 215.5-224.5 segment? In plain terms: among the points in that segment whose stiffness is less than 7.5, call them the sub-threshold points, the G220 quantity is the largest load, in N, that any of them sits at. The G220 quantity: 224.0 N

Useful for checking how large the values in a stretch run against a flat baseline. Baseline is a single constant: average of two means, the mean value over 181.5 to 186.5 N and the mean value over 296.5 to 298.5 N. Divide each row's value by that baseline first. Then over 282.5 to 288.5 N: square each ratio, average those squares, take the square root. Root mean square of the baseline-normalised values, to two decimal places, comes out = 1.09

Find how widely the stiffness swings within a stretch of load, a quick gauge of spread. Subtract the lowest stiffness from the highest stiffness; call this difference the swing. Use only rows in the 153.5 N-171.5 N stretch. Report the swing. 1.6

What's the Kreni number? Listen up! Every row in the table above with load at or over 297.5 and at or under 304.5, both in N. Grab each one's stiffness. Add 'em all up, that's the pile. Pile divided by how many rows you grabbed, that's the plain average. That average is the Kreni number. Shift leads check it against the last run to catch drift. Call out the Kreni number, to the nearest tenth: 10.8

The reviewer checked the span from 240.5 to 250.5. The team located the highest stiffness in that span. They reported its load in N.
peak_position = 245.0 N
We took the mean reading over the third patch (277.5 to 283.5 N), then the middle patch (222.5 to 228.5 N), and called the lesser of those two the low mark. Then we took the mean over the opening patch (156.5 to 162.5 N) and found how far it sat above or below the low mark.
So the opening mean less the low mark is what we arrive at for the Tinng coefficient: 1.6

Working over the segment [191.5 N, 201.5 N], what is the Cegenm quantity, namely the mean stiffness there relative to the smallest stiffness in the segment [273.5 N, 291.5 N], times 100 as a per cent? 104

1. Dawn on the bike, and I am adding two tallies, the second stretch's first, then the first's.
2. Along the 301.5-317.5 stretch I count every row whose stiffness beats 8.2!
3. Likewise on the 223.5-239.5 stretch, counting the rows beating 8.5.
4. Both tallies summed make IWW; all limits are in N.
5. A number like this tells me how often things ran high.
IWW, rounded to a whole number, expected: 16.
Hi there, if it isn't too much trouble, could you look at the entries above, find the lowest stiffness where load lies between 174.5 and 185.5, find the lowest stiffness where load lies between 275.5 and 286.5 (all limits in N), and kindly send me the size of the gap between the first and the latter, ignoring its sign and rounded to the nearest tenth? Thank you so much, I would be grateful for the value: 1.6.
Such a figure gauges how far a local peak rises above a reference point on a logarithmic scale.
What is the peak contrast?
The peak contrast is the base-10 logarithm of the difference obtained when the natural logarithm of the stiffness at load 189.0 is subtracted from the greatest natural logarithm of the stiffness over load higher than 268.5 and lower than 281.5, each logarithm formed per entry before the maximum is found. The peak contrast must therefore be -0.90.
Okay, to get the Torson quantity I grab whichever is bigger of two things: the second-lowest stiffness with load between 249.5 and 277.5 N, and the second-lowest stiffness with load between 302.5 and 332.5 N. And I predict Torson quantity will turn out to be 9.6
